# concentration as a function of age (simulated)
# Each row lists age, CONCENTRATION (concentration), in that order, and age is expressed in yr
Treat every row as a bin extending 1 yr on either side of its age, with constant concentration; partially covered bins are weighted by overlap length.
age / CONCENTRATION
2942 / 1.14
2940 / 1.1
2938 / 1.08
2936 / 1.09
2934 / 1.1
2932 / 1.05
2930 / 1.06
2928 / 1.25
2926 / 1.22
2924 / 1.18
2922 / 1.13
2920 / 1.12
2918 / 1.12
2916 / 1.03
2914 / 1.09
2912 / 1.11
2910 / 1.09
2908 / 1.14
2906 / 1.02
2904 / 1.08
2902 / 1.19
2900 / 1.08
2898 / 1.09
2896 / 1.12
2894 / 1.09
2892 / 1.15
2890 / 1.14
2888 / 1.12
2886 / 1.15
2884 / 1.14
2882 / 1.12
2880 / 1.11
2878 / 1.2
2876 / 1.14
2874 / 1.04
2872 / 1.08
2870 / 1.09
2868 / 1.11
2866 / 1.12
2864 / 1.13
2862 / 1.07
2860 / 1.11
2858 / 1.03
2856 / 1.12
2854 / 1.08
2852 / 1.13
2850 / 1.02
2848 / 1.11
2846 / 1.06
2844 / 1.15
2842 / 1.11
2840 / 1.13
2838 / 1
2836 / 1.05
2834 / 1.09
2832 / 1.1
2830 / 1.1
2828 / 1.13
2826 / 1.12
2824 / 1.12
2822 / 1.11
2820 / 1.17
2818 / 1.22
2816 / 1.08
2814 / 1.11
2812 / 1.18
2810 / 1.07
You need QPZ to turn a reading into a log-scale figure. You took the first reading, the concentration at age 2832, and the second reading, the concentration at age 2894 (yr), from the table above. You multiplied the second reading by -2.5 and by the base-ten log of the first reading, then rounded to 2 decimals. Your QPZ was -0.11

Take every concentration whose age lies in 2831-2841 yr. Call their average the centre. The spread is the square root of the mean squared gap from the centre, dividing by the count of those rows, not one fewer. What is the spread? 0.045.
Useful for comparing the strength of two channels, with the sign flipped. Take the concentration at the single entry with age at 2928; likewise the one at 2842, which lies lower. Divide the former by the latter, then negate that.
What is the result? -1.13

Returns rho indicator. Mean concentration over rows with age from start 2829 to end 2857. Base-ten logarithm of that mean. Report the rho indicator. 0.037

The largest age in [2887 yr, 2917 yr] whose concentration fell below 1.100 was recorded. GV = 2916 yr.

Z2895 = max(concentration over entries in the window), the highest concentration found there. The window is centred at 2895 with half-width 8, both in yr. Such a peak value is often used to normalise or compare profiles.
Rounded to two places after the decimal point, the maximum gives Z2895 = 1.19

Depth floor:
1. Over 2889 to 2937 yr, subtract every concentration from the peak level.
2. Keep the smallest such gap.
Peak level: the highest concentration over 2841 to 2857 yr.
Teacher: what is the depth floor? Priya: -0.10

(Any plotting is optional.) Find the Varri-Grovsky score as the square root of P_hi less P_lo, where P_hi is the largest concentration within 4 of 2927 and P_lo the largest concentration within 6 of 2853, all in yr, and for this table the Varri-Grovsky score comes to 0.35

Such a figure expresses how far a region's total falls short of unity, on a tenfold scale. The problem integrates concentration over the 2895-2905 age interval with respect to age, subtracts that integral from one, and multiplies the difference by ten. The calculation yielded -101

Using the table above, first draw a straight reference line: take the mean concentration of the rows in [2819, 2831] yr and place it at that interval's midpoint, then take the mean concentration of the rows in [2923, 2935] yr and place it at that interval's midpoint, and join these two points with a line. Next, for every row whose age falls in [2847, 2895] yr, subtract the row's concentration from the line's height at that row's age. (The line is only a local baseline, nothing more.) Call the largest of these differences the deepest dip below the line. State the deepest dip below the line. 0.109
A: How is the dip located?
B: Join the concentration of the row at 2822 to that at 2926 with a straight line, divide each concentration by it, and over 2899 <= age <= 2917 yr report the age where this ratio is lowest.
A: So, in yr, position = 2906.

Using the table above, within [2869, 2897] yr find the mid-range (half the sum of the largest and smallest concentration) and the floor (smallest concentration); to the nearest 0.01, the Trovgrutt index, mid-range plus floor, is 2.16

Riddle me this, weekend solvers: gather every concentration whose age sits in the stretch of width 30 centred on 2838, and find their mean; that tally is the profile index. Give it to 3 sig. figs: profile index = 1.09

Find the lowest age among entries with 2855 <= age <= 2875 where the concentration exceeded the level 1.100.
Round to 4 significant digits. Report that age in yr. 2856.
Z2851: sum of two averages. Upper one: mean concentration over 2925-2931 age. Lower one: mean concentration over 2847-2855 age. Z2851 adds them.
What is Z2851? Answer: 2.26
